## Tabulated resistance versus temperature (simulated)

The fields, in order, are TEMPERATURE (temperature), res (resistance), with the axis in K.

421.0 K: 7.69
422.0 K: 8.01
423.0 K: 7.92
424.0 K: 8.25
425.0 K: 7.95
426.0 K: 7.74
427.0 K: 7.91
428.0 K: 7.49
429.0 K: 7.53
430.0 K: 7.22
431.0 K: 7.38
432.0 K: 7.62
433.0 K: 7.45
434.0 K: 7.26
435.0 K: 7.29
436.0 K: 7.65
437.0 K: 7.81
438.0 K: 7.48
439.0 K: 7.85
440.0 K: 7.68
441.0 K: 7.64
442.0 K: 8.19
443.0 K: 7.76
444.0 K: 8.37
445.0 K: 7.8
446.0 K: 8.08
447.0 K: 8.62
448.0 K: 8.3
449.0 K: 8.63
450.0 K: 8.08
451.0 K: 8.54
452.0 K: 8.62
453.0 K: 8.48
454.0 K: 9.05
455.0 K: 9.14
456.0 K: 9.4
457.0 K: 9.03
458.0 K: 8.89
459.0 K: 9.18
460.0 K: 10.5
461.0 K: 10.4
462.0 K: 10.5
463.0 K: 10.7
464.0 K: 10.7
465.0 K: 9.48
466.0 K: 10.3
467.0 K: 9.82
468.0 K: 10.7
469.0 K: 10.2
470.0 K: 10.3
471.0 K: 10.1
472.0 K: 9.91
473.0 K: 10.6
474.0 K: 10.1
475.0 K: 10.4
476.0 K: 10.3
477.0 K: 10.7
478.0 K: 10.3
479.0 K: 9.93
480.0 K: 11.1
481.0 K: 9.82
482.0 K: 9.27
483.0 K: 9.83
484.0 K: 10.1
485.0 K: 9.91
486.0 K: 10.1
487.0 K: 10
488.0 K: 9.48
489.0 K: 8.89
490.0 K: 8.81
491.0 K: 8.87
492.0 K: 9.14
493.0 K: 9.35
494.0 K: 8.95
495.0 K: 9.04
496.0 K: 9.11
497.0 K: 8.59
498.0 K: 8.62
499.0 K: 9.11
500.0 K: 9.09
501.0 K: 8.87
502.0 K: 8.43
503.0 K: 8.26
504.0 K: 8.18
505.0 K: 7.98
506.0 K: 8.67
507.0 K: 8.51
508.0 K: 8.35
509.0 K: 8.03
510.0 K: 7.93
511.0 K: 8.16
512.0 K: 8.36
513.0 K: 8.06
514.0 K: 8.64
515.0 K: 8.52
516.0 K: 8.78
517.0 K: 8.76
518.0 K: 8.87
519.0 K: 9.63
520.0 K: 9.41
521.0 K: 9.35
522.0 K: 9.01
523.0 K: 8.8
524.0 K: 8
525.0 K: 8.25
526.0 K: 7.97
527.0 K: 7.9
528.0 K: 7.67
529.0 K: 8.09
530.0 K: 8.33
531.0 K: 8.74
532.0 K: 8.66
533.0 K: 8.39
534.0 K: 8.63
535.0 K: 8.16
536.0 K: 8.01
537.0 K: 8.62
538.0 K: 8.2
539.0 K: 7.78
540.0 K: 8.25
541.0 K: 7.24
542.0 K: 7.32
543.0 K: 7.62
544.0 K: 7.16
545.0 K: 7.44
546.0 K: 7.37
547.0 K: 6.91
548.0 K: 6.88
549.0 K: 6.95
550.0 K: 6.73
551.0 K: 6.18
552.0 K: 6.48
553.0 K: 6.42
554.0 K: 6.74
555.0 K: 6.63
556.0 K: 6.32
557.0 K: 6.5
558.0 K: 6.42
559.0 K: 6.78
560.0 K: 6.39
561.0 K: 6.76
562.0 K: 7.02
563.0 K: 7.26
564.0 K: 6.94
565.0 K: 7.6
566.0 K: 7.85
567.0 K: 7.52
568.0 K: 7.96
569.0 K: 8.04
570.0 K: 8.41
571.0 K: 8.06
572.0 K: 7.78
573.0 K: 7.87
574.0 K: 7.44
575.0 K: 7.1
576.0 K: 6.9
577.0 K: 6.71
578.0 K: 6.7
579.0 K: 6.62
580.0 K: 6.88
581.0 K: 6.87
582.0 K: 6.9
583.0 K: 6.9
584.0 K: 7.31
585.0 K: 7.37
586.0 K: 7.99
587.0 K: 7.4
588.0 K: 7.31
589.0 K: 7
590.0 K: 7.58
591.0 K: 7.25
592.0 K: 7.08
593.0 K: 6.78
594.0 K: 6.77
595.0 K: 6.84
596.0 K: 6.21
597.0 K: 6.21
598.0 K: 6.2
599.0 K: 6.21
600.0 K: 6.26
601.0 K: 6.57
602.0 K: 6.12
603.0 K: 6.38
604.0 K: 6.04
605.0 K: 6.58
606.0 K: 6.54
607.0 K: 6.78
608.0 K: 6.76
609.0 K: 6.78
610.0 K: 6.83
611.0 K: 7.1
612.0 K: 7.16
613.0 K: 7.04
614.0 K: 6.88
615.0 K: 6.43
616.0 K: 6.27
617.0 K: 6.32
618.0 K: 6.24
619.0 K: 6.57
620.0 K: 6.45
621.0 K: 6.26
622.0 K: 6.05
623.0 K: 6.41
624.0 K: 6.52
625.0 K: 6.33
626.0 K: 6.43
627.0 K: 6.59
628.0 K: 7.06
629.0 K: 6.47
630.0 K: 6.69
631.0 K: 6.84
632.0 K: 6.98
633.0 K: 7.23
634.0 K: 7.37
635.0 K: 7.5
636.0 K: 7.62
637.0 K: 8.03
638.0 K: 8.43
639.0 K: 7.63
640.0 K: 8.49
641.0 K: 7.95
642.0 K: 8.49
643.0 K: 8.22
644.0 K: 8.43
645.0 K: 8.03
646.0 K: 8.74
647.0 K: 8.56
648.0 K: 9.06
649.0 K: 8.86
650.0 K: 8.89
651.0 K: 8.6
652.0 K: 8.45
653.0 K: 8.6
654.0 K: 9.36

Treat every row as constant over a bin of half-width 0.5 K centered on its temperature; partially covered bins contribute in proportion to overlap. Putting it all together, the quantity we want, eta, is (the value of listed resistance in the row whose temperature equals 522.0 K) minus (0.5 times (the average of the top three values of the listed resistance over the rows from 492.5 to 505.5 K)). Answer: 4.4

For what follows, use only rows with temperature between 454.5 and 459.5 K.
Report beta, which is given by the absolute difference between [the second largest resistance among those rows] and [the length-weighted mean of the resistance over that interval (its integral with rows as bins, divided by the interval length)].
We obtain 0.05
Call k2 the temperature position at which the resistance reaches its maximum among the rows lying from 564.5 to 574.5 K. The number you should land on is 570.0 K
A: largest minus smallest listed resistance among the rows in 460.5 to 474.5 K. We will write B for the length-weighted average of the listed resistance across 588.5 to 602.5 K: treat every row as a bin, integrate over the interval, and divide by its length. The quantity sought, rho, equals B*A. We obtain 8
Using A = 1.2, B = 6.6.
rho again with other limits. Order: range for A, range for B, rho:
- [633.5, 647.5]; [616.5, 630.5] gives 9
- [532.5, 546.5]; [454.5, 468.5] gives 15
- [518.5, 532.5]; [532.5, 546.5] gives 15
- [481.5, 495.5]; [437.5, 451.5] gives 10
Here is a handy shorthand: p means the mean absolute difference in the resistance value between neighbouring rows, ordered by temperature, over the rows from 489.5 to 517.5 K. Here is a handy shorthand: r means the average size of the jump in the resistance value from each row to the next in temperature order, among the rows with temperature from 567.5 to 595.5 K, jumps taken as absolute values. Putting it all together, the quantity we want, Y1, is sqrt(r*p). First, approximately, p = 0.24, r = 0.23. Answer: 0.23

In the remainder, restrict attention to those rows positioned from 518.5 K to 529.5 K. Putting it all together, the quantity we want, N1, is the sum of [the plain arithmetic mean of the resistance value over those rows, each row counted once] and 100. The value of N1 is 109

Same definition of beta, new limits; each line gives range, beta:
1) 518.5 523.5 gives 0.17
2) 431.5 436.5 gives 0.17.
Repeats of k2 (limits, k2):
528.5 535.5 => 531.0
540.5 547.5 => 543.0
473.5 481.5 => 480.0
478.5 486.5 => 480.0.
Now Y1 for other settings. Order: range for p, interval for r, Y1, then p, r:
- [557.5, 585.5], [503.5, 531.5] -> 0.27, 0.25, 0.29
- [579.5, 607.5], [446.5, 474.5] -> 0.31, 0.24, 0.40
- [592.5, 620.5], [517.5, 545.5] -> 0.25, 0.18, 0.35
